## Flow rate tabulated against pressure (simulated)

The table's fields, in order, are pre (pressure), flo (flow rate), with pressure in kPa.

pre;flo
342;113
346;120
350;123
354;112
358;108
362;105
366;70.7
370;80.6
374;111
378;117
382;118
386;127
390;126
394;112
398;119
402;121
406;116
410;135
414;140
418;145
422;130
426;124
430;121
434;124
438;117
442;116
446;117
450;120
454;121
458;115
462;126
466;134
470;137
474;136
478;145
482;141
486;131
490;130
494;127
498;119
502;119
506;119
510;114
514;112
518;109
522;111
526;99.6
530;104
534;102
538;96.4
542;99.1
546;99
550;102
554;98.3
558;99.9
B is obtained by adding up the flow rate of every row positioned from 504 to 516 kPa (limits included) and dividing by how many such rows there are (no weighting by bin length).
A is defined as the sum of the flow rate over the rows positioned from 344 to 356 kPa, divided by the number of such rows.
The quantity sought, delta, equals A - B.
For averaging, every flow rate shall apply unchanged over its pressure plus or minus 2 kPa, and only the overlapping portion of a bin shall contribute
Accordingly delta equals 3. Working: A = 118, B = 115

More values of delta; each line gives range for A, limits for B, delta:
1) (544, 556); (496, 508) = -19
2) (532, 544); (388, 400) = -20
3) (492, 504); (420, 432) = -3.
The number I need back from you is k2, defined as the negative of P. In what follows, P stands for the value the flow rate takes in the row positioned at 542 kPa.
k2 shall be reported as -99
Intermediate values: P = 99.1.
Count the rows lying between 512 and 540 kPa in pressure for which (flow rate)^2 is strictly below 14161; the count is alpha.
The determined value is 7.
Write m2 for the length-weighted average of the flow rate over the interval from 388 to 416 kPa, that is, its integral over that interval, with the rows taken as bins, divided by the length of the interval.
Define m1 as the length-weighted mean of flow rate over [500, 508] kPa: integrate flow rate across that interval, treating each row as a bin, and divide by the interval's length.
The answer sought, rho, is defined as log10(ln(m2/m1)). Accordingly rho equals -1.37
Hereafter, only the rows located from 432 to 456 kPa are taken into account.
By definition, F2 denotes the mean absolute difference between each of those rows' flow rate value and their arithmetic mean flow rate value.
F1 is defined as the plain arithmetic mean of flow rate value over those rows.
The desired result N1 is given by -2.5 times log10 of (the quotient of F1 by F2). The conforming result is -4.2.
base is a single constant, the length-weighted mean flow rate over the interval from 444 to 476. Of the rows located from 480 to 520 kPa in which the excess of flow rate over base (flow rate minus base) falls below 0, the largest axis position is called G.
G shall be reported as 518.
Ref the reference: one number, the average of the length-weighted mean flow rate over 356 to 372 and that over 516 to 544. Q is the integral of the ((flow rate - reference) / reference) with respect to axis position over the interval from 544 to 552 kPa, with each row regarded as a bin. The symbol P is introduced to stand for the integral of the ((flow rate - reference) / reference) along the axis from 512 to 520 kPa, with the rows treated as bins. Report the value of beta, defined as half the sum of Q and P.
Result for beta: 0.70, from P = 1.1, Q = 0.3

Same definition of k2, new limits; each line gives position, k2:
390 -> -126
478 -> -145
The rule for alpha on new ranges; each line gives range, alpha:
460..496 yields 0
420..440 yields 1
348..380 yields 7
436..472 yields 4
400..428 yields 1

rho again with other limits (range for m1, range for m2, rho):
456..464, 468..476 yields -0.90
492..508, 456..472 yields -1.25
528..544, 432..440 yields -0.74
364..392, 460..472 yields -0.68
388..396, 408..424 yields -0.84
